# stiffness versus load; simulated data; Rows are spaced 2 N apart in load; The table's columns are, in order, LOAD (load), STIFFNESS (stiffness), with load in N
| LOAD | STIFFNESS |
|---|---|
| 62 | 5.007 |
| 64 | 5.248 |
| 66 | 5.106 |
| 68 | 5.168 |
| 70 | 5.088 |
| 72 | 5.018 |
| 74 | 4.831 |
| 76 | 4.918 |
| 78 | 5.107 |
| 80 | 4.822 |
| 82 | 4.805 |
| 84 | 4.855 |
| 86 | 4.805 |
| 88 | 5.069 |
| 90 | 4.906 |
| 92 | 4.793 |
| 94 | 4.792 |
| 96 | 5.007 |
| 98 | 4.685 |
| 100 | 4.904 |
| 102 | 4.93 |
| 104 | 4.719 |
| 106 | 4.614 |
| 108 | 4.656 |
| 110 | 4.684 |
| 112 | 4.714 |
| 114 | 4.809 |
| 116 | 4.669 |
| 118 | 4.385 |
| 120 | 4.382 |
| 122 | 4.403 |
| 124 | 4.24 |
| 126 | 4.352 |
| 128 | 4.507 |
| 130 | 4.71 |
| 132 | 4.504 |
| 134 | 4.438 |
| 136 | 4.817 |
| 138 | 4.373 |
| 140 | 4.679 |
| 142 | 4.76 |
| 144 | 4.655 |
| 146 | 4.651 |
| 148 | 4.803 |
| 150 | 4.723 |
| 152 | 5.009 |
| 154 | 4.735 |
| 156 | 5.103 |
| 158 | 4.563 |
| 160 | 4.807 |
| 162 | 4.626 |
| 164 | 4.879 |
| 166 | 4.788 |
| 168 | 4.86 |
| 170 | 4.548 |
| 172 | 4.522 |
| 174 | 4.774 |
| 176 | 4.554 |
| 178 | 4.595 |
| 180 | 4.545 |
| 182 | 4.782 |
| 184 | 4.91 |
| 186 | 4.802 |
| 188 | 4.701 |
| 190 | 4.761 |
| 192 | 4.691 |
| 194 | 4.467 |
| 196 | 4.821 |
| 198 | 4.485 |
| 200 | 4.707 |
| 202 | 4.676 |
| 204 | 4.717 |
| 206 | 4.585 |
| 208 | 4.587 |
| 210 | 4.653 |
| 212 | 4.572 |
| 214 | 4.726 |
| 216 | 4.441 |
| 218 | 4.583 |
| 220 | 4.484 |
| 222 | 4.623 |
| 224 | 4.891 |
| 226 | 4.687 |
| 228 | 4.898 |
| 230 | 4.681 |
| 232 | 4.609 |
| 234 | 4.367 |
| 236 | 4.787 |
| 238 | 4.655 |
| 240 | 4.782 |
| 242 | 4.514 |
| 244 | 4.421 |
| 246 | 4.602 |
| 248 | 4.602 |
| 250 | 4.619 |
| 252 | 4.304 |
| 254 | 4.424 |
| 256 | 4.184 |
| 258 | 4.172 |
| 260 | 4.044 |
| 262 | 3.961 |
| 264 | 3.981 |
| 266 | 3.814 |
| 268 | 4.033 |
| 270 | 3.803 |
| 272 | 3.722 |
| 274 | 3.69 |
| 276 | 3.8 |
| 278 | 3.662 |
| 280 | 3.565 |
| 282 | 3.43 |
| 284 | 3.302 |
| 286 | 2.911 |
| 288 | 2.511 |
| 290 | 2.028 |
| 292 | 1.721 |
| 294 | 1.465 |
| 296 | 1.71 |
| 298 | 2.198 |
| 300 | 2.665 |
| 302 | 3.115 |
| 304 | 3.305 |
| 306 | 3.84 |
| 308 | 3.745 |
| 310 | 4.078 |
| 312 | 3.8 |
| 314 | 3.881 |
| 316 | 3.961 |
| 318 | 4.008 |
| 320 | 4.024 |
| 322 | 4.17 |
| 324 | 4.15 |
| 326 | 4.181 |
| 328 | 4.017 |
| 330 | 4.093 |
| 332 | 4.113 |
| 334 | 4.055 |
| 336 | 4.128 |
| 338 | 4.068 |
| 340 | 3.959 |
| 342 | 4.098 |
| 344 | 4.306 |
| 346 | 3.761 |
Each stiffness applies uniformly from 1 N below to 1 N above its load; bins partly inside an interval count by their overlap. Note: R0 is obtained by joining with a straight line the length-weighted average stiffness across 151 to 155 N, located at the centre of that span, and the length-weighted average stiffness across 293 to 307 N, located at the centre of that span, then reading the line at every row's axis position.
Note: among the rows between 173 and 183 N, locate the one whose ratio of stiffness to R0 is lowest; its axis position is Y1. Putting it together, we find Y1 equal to 176 N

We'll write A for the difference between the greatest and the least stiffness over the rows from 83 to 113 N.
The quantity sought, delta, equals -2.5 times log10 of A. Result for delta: 0.85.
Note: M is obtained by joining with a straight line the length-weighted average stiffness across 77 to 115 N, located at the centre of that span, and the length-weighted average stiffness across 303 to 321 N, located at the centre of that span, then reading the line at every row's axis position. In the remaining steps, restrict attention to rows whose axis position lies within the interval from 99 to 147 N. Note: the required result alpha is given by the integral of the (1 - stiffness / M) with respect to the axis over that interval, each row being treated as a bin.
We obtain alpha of 1.0 N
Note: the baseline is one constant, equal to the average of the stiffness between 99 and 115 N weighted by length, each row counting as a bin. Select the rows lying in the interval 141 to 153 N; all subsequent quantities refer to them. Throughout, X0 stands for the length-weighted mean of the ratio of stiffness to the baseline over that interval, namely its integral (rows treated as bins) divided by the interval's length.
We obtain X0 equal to 1.00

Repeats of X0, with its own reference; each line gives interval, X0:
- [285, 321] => 0.64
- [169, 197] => 0.98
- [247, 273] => 0.87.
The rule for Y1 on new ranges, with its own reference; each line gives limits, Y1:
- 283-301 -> 294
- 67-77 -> 74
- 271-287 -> 286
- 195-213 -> 198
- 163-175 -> 170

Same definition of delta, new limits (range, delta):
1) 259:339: -1.08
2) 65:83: 1.10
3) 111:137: 0.60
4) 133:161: 0.34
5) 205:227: 0.87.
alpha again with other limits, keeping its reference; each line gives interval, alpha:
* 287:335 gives 5.9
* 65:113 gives -0.2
